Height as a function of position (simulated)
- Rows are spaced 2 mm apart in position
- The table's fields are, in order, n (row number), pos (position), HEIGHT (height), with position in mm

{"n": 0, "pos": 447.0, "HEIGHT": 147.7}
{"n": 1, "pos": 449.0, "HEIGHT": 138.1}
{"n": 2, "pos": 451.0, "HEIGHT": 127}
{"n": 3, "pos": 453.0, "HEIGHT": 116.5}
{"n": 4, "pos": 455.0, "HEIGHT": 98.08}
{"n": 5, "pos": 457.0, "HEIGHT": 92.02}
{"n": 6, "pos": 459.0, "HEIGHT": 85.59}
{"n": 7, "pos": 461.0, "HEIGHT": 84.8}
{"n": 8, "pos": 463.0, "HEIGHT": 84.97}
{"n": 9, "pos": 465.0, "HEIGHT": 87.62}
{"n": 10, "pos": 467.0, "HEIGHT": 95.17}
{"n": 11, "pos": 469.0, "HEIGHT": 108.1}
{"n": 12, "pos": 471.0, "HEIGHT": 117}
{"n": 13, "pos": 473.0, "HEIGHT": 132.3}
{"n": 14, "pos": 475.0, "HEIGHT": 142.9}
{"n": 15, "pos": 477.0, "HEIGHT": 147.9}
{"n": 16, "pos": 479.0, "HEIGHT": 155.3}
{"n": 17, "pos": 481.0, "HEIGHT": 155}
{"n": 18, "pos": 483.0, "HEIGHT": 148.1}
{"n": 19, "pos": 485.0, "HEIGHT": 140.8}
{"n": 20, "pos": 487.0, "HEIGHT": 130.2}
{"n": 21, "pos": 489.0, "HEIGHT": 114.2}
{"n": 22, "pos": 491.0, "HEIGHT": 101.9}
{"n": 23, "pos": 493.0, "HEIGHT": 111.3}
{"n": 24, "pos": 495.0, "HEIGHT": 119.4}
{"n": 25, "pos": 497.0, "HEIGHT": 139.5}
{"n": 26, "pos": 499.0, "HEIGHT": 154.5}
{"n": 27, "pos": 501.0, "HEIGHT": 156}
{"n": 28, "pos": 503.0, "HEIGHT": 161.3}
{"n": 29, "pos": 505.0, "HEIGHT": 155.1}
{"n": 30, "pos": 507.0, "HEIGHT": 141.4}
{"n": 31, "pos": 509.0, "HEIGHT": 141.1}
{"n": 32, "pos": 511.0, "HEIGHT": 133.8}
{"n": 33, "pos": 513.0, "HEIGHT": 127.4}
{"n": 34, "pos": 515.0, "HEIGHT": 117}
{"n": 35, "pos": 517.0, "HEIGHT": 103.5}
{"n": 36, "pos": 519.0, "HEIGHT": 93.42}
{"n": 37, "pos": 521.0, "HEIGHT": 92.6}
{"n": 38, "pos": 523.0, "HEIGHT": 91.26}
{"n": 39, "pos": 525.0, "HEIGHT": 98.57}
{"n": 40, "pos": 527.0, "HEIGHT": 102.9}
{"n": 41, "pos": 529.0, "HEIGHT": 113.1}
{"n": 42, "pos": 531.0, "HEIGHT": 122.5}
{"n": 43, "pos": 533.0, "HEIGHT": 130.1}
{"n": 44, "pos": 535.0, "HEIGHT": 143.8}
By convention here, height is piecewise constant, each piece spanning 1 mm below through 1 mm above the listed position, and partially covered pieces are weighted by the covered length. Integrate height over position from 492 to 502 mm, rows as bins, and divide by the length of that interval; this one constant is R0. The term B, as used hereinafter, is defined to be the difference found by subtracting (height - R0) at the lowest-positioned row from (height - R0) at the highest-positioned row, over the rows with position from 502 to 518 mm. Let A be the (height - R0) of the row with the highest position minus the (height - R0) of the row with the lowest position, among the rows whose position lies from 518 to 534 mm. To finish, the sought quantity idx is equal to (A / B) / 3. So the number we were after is -0.21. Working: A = 37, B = -58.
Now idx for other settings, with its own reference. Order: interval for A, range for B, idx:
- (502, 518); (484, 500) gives -1.41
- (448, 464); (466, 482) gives -0.30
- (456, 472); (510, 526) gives -0.24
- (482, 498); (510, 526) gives 0.08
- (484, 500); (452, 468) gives -0.21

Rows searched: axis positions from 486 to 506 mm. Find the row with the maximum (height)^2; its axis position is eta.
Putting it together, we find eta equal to 503.0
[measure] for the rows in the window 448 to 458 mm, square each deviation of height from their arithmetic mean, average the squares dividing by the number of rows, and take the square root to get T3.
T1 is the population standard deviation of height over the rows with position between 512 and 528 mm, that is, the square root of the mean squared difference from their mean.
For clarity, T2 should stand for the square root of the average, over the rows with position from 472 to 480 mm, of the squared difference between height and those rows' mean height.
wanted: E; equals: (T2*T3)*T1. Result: 1730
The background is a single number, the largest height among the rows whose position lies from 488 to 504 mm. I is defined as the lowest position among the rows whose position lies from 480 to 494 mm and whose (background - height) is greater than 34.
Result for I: 489.0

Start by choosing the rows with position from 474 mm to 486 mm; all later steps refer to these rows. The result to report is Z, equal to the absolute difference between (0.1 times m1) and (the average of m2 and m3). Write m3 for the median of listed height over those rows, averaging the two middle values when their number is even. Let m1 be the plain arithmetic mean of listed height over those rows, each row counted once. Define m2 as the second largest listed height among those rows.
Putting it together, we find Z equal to 137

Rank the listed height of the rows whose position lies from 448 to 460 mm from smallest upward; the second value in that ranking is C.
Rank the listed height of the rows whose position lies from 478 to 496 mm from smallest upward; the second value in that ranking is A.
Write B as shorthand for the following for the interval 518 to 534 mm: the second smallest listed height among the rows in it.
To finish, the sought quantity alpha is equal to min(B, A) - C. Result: 1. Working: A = 111.3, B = 92.6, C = 92.02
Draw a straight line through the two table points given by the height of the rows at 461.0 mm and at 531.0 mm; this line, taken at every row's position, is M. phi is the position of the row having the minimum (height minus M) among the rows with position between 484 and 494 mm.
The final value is 491.0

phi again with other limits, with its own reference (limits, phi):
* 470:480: 471.0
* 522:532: 523.0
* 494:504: 495.0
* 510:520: 519.0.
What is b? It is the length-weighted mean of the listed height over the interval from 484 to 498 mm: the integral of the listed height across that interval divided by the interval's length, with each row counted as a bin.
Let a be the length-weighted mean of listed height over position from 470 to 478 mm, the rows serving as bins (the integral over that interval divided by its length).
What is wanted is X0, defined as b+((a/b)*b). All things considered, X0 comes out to 257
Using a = 135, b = 122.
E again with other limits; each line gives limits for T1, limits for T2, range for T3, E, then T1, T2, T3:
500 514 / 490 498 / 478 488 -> 1531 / 11.7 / 14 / 9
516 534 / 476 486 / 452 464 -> 788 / 13.0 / 5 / 11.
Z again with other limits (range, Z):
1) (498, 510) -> 140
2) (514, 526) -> 90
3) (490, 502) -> 129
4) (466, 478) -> 121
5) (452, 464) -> 84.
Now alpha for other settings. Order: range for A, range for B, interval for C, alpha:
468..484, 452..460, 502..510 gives -49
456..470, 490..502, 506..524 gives -8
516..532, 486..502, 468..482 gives -24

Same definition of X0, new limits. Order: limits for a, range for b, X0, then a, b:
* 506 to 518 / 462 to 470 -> 221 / 127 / 94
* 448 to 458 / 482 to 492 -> 241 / 114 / 127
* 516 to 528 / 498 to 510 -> 249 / 97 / 152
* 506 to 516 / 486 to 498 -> 252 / 132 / 119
